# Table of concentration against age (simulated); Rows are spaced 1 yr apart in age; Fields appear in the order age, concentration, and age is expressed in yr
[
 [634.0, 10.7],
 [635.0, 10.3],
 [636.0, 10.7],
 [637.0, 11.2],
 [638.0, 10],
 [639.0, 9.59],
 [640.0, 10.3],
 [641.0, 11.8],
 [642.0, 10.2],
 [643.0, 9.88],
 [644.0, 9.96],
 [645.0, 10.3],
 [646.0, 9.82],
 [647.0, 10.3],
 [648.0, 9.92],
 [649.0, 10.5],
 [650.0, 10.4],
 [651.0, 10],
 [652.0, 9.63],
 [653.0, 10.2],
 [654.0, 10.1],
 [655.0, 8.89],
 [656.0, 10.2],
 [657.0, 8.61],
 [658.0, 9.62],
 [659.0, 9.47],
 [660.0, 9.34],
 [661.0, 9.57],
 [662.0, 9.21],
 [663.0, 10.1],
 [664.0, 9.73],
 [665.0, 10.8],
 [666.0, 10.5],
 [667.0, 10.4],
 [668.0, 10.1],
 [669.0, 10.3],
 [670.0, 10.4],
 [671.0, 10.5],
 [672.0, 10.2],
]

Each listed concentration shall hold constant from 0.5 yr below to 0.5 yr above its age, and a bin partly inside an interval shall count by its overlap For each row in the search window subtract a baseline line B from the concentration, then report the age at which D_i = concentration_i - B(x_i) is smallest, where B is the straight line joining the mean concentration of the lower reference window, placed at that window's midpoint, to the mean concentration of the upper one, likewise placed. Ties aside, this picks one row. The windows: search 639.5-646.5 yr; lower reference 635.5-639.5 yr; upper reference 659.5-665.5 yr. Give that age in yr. 643.0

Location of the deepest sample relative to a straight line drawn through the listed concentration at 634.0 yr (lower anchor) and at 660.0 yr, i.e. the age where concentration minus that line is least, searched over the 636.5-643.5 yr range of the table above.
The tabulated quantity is 639.0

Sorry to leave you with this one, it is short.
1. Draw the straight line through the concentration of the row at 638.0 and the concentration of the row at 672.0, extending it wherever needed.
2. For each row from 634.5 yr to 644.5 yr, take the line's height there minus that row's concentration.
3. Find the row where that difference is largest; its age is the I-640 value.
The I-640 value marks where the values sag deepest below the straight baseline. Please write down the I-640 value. 639.0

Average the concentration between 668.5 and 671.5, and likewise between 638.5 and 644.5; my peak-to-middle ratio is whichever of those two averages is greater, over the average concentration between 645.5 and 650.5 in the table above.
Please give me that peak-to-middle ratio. 1.02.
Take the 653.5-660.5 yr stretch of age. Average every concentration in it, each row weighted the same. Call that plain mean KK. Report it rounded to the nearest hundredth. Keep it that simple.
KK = 9.46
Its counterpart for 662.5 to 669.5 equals 10.28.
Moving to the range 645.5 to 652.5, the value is 10.08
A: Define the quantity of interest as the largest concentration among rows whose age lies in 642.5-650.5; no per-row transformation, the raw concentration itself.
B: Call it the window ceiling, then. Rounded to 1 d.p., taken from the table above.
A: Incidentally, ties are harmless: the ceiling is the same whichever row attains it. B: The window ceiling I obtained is 10.5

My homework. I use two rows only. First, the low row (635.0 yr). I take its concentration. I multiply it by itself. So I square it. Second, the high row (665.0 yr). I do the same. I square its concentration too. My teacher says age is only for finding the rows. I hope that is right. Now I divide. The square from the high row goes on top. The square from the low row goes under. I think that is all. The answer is 1.10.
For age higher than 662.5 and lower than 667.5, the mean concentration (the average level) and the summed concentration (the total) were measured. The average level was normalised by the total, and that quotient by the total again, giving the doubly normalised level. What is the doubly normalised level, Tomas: 0.0039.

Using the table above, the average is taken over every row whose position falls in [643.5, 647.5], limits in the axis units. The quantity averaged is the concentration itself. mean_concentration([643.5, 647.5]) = 10.1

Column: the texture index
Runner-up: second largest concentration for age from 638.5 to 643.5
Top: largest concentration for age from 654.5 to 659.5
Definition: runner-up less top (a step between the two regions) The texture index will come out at 0.10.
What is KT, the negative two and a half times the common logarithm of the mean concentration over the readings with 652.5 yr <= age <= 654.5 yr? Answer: -2.52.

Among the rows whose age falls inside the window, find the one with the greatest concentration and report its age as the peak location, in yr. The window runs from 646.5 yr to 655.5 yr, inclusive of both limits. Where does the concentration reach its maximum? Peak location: 649.0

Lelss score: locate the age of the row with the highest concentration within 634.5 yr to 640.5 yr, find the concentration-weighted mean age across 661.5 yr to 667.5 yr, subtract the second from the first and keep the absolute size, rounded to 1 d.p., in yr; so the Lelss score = 27.6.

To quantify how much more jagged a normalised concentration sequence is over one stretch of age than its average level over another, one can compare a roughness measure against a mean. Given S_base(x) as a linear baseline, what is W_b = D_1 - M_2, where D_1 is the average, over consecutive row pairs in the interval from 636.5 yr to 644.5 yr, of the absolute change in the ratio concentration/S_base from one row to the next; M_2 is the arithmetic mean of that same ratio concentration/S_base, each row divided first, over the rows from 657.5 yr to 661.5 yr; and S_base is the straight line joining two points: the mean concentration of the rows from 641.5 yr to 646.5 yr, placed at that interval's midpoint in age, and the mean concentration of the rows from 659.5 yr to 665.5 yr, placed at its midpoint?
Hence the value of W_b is -0.88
